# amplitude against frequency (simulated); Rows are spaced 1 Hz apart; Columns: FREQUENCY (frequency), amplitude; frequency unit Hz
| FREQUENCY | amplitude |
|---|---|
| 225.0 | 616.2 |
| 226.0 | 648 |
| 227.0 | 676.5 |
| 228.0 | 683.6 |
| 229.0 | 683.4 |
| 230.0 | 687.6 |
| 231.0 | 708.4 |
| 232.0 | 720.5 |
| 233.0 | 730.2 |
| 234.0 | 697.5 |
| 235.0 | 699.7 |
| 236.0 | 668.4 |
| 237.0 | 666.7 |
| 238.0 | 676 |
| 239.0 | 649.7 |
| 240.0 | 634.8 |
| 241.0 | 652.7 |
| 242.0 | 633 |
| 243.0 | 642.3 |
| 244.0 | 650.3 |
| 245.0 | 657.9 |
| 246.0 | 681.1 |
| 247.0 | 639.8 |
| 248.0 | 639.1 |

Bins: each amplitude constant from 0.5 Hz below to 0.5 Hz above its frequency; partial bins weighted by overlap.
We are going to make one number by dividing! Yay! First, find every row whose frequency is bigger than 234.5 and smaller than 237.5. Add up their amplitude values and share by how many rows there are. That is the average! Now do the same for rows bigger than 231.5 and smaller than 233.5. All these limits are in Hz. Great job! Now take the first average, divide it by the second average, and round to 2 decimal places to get 0.94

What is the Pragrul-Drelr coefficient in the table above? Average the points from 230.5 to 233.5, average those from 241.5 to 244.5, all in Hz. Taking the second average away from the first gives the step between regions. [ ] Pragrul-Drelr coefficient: 78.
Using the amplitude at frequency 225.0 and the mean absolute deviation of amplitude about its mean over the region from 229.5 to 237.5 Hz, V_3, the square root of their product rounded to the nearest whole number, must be 103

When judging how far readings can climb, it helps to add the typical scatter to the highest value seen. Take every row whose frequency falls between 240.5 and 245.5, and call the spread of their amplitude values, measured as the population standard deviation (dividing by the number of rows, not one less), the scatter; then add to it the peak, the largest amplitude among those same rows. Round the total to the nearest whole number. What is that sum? 667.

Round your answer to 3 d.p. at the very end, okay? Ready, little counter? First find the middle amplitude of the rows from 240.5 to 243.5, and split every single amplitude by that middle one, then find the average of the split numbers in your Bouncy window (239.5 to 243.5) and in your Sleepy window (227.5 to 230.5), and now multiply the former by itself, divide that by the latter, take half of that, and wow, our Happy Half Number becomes 0.467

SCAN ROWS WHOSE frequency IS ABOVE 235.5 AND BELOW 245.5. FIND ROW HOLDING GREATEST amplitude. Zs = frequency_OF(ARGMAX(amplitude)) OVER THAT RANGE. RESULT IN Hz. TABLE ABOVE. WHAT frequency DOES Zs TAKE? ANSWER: 238.0 Hz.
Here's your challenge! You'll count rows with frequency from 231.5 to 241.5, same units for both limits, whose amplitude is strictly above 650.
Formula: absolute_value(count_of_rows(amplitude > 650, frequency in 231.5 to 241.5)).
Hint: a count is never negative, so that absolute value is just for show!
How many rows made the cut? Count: 8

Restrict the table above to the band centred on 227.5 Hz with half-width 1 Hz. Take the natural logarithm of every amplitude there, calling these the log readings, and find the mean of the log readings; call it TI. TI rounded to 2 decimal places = 6.52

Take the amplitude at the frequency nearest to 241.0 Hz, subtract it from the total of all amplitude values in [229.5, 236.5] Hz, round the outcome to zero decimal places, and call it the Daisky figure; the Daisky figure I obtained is 4260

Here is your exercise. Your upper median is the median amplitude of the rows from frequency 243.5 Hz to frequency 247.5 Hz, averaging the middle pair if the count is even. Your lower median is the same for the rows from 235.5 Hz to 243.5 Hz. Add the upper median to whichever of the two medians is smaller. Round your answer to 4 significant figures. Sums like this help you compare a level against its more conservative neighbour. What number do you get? 1305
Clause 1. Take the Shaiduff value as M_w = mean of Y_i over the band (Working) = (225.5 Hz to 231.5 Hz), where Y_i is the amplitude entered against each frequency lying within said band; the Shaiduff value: 681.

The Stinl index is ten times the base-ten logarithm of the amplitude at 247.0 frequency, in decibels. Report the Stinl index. 28.1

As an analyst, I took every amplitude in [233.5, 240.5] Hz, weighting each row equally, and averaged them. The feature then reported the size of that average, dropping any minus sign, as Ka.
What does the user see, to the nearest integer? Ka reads 670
